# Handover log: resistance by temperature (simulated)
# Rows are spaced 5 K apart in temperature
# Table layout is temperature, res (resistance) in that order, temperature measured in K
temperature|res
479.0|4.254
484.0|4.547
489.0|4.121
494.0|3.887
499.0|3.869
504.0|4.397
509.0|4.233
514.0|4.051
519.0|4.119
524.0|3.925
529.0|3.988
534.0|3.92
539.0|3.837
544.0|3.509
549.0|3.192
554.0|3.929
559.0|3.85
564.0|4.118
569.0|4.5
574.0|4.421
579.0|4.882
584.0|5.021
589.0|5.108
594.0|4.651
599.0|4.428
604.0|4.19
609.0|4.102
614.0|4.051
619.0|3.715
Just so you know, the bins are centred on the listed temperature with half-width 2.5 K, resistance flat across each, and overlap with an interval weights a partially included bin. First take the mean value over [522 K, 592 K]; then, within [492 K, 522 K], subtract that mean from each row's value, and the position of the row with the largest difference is 504.0 K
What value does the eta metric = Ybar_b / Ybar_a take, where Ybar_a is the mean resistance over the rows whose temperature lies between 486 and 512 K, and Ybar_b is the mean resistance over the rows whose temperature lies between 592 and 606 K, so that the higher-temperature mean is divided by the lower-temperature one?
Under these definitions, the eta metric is 1.08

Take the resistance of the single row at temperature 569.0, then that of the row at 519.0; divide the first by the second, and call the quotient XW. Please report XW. 1.09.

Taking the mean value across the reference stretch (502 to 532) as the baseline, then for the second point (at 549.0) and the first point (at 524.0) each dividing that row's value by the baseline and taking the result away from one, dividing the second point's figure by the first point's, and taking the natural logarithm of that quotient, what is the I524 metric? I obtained 1.6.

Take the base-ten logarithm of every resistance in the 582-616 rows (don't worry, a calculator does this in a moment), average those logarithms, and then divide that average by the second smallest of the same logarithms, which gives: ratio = 1.06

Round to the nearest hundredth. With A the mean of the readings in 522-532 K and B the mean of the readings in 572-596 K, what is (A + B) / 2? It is 4.39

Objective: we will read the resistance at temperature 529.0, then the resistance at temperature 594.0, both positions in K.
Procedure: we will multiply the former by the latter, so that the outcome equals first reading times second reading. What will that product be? 18.5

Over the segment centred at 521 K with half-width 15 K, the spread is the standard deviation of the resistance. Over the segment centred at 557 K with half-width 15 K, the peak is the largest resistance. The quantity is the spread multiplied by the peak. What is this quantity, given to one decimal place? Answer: 0.5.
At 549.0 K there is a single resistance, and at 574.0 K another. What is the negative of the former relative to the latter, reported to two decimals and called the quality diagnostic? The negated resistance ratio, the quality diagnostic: -0.72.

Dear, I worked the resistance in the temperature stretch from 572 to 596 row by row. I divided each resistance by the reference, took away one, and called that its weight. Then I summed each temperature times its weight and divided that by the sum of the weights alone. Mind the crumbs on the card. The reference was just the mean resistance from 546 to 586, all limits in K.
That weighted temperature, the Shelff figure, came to 585.2 K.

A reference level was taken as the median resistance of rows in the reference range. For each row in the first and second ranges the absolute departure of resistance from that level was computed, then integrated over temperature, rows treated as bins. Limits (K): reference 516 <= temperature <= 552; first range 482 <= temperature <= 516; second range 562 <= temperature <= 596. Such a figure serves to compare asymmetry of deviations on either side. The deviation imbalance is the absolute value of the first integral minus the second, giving 17.1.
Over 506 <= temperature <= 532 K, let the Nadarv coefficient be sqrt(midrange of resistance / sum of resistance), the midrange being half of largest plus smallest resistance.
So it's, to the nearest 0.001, 0.448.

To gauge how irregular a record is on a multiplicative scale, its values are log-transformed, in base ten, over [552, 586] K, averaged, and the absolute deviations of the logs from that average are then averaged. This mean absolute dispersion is 0.036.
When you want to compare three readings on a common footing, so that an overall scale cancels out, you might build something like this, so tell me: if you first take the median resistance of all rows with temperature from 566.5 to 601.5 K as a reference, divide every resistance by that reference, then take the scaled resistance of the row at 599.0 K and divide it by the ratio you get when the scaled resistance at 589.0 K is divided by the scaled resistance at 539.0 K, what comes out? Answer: 0.715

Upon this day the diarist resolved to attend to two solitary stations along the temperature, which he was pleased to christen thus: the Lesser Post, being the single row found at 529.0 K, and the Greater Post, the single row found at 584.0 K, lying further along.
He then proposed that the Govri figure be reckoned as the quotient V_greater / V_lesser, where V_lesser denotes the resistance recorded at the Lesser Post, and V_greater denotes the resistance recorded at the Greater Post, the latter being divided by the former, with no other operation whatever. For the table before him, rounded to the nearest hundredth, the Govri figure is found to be 1.26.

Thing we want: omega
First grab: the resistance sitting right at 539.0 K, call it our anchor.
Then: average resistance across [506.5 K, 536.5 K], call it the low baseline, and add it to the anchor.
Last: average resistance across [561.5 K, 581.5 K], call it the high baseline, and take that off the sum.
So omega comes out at 3.4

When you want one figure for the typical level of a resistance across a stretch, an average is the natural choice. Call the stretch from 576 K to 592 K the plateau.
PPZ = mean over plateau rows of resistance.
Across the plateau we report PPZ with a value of 5.0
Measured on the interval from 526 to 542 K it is 3.9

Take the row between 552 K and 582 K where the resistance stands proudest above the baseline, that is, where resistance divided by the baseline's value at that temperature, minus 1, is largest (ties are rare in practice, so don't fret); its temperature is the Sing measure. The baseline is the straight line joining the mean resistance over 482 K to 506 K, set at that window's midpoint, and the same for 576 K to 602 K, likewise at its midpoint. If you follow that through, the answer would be 579.0 K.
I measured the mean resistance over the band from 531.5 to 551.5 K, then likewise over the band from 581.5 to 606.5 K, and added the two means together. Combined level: 8.29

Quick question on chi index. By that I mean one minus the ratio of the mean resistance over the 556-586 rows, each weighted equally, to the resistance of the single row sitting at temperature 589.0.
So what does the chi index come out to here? 0.13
